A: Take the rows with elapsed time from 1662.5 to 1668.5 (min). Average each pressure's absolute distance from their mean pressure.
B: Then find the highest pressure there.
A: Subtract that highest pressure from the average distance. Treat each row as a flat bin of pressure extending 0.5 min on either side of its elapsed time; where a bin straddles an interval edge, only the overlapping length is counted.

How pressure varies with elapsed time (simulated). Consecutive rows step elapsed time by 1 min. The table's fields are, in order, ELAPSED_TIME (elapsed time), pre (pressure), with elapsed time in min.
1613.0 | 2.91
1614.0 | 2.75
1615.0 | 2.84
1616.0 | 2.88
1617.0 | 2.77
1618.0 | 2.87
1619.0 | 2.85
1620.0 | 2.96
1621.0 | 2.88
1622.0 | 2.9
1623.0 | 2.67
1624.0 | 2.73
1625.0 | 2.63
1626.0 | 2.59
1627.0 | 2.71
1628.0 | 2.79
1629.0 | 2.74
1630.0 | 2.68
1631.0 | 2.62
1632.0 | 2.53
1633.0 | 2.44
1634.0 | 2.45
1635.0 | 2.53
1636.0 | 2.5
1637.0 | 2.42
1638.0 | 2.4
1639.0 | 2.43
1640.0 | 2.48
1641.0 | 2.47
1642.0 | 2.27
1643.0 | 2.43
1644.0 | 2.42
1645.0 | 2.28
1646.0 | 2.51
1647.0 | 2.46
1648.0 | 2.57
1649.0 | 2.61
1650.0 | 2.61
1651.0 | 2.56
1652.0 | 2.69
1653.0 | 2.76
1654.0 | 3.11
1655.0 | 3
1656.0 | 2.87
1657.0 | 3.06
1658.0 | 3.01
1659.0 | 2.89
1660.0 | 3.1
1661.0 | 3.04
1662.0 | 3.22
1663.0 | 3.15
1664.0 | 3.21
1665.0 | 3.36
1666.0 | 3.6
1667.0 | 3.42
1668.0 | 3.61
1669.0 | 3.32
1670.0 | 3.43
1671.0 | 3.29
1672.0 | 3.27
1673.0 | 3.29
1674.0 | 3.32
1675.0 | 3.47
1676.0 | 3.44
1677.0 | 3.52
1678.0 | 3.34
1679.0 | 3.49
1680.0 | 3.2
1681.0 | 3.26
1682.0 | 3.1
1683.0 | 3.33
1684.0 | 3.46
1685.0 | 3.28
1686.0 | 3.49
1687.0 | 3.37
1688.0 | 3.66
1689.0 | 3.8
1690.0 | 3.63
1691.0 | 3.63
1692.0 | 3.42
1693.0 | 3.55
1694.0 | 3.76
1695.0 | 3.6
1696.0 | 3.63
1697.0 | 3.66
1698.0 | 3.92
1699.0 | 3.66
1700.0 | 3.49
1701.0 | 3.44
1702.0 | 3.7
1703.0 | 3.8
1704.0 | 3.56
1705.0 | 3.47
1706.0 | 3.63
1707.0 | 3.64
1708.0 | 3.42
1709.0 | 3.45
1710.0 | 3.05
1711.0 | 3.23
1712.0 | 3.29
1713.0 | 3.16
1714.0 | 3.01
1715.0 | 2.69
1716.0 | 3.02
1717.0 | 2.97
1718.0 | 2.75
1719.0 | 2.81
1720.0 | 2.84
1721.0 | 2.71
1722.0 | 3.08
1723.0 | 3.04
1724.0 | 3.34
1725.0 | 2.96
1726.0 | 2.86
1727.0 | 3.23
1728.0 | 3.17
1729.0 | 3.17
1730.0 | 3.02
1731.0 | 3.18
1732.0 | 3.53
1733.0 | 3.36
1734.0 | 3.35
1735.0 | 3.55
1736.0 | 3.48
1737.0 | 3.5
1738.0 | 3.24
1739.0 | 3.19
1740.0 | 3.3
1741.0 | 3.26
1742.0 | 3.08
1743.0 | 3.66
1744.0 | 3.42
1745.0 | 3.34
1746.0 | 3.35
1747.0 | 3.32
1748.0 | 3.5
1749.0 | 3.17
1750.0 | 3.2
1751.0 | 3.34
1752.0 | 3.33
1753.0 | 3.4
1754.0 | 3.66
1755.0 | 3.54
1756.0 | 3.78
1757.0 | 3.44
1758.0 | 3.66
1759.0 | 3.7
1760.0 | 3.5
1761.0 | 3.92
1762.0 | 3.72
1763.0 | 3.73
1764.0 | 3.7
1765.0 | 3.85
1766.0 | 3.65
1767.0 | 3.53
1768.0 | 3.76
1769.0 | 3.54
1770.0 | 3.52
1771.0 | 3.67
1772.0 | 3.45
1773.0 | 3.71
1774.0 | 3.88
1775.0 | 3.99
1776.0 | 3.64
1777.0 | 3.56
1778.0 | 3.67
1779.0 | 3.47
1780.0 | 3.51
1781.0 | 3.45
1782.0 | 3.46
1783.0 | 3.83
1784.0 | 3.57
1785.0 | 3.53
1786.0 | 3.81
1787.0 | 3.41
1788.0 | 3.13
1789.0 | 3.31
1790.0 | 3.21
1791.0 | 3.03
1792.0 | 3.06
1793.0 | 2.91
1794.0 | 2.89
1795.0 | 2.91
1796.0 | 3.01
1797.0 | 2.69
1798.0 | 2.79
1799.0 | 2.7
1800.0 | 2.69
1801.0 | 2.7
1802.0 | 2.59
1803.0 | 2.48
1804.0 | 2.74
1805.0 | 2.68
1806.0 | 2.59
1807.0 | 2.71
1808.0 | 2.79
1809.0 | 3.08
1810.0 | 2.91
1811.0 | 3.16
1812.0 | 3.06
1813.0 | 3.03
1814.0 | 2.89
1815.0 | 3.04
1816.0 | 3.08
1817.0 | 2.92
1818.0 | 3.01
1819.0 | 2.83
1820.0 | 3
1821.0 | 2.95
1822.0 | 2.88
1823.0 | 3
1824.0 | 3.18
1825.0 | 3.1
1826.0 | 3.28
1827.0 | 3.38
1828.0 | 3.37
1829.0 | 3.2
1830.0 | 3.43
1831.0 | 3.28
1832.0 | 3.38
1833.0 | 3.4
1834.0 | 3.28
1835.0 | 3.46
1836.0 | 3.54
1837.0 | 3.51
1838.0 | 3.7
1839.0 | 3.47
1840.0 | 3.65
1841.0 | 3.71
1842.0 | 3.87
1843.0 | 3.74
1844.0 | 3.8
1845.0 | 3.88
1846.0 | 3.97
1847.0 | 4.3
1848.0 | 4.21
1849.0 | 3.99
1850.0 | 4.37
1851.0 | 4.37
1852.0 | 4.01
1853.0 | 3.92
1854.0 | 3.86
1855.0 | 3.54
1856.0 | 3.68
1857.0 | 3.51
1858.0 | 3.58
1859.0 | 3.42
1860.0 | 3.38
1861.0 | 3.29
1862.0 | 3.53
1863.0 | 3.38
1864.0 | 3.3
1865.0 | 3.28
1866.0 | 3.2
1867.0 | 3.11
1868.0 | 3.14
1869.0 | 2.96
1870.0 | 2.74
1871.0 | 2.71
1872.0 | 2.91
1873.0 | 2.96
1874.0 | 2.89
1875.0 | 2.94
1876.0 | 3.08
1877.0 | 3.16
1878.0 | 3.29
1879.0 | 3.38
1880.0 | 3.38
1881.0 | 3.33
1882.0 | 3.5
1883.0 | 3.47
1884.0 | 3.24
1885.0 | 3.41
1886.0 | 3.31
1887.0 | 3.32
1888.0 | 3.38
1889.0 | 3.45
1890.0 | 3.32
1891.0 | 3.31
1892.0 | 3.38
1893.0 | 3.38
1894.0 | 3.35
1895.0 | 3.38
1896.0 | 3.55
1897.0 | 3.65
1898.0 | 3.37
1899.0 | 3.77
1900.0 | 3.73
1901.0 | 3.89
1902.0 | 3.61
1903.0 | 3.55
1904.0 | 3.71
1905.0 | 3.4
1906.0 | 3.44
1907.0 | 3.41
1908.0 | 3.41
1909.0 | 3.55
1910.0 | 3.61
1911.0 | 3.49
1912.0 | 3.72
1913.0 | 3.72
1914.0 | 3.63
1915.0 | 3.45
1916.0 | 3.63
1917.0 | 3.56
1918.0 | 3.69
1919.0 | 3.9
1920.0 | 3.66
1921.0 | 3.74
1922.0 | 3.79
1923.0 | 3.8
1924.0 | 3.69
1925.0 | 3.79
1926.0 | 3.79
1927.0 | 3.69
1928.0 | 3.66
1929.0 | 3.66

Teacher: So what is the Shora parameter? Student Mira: -3.46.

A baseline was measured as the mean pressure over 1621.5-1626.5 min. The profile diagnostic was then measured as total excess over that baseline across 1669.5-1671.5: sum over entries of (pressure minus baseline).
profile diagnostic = 1.3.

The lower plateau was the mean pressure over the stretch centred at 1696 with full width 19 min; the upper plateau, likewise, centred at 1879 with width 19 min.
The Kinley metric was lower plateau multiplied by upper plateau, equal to 11.5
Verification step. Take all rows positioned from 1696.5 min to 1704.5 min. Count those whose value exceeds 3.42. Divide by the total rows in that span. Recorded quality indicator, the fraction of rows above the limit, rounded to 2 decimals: 1.00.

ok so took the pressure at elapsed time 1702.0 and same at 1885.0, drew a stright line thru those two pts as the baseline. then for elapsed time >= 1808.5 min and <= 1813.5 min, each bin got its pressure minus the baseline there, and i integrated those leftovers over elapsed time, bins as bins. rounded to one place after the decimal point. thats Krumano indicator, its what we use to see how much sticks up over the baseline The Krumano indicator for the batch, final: -2.4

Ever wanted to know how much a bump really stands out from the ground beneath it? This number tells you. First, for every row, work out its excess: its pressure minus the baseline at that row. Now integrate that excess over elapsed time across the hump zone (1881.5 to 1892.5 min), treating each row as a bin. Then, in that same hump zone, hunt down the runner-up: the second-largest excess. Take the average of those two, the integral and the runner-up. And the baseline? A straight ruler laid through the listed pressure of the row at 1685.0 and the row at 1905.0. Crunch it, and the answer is -0.06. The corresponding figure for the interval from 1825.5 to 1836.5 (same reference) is 0.07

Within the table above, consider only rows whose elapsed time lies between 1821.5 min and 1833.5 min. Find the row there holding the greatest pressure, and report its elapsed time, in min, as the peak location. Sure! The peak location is 1830.0 min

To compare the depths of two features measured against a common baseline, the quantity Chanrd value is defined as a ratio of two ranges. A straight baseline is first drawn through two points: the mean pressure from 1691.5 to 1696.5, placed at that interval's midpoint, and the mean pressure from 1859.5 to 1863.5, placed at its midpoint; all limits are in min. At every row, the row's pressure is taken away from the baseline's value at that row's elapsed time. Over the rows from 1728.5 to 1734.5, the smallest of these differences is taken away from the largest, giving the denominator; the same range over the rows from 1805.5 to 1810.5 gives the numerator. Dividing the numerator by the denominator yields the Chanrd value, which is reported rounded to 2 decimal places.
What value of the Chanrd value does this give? 0.96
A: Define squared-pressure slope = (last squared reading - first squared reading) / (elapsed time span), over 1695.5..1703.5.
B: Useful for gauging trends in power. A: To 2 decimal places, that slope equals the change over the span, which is 0.18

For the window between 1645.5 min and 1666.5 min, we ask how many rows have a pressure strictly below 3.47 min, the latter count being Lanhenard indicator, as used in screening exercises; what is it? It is 20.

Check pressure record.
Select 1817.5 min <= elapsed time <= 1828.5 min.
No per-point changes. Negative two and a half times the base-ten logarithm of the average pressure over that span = -1.22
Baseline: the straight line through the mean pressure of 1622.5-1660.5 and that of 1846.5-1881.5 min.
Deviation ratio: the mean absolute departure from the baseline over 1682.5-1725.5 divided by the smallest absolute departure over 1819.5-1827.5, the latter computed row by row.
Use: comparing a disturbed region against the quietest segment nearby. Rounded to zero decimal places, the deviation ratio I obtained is 36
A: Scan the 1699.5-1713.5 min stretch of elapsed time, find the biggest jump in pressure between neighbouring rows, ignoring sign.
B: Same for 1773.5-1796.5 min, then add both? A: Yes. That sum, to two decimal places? 0.80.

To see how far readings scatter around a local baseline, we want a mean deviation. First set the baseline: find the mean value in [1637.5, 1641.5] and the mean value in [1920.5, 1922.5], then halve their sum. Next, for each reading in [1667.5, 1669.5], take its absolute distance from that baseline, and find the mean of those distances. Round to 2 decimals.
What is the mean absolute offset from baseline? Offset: 0.36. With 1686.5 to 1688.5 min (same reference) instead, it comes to 0.41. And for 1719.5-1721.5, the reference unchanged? 0.33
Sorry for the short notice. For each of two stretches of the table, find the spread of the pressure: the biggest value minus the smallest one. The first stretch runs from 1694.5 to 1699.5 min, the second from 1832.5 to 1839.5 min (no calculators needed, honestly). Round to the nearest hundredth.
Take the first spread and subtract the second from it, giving -0.10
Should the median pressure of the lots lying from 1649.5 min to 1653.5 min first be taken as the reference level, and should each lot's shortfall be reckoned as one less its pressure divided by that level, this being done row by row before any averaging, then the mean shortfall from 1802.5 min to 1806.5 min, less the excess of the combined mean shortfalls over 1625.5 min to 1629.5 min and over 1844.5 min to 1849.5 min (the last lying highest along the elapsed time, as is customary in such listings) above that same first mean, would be 0.58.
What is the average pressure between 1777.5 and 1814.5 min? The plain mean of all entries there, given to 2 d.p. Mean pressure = 3.07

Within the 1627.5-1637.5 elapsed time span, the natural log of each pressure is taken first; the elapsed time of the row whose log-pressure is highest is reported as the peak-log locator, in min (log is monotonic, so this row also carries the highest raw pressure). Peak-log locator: 1628.0 min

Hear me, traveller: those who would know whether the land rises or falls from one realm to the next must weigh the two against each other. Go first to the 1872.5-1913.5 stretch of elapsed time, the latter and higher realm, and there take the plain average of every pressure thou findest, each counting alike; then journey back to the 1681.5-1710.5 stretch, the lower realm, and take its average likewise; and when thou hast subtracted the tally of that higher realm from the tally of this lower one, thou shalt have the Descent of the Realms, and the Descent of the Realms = 0.12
